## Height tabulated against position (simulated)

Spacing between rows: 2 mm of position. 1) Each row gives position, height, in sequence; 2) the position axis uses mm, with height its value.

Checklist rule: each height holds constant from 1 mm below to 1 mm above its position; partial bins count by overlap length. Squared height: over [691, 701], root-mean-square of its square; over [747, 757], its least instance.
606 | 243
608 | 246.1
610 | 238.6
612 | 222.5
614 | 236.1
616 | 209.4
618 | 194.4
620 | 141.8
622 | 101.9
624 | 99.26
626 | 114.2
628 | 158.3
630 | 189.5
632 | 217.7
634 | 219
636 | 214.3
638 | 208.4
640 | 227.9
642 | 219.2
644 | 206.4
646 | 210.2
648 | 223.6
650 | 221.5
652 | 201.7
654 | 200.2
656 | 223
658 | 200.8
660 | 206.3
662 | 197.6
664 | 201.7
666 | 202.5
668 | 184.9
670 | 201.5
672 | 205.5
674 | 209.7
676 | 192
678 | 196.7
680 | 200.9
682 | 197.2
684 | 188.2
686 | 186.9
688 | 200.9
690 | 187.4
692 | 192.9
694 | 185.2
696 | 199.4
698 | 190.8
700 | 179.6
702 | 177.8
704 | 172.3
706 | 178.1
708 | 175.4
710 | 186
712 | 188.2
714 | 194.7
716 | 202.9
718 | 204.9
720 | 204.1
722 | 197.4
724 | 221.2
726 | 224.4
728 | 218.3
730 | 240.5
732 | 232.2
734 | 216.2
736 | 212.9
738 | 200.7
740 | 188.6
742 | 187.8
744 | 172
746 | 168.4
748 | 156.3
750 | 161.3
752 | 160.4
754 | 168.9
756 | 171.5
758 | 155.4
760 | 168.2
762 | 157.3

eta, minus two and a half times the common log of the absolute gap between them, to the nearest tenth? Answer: -10.2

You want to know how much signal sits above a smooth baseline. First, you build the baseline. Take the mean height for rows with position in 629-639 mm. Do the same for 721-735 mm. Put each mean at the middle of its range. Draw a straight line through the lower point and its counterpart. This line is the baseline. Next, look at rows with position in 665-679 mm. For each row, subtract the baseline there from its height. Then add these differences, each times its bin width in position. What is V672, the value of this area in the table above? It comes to -217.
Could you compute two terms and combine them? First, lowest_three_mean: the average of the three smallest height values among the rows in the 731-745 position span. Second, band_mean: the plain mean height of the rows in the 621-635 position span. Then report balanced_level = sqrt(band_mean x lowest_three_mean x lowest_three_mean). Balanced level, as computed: 2291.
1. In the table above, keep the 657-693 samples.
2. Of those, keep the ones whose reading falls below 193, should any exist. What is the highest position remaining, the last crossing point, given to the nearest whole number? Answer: 692 mm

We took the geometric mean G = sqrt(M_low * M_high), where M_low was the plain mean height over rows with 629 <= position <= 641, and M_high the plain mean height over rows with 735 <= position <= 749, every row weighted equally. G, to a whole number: 198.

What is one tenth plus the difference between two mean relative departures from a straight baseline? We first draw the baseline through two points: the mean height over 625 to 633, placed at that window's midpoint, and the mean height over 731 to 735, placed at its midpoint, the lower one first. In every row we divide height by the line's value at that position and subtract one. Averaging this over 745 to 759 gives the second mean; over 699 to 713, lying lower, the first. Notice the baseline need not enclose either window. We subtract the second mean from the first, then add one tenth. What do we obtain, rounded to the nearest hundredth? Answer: 0.26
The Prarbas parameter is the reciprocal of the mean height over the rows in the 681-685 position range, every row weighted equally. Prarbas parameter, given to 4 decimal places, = 0.0052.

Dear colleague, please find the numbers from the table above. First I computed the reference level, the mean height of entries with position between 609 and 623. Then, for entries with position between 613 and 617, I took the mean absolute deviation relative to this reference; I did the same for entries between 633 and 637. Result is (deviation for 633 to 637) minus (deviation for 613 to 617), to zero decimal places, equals -6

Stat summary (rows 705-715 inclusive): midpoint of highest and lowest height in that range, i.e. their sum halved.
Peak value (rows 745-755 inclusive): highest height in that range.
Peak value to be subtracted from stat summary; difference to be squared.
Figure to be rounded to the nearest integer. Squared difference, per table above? 261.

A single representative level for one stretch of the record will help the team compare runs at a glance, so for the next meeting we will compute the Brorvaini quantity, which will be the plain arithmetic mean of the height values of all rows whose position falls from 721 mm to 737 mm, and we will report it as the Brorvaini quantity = 220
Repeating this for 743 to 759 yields 164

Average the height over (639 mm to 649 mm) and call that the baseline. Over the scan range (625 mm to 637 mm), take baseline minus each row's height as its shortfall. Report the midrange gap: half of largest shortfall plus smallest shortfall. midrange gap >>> 51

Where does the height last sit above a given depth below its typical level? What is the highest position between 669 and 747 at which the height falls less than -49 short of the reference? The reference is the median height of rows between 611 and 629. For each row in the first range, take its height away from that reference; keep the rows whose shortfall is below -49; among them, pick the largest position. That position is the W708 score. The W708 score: 736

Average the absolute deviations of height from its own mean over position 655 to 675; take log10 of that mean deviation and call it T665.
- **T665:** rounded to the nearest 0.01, 0.79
